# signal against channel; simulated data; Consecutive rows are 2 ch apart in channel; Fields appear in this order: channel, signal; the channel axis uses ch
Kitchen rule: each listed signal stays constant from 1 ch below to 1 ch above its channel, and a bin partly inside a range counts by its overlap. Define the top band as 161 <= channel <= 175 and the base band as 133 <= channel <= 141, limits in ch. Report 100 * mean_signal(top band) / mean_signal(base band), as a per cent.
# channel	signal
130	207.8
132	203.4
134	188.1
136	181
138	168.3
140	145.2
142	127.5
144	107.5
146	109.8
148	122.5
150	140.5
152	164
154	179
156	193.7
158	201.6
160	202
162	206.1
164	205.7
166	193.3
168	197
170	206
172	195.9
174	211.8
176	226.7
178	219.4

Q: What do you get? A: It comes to 119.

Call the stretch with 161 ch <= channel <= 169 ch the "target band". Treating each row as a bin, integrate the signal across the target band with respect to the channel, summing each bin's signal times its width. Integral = 1604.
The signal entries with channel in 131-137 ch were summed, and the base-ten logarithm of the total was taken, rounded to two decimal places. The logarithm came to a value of 2.76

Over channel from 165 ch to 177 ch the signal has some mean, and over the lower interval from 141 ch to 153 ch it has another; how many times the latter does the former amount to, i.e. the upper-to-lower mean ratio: 1.6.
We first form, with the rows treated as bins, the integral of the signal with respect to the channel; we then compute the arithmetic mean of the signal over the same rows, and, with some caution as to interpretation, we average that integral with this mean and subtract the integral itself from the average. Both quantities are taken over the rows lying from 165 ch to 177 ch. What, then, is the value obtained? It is -1128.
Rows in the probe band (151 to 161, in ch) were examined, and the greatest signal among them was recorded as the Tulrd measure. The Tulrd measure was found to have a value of 202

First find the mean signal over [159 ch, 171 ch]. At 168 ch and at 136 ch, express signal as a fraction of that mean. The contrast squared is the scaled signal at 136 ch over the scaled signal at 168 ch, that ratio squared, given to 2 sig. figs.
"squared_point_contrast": 0.84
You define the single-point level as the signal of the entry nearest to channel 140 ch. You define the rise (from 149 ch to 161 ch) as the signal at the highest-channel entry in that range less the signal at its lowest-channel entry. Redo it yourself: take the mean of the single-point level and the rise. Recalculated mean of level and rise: 103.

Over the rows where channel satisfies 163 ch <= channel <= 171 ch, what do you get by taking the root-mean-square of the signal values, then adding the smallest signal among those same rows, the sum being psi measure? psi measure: 394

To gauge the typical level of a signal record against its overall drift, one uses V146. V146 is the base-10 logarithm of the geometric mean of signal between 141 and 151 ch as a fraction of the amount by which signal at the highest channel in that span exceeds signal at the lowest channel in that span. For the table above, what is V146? 0.97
